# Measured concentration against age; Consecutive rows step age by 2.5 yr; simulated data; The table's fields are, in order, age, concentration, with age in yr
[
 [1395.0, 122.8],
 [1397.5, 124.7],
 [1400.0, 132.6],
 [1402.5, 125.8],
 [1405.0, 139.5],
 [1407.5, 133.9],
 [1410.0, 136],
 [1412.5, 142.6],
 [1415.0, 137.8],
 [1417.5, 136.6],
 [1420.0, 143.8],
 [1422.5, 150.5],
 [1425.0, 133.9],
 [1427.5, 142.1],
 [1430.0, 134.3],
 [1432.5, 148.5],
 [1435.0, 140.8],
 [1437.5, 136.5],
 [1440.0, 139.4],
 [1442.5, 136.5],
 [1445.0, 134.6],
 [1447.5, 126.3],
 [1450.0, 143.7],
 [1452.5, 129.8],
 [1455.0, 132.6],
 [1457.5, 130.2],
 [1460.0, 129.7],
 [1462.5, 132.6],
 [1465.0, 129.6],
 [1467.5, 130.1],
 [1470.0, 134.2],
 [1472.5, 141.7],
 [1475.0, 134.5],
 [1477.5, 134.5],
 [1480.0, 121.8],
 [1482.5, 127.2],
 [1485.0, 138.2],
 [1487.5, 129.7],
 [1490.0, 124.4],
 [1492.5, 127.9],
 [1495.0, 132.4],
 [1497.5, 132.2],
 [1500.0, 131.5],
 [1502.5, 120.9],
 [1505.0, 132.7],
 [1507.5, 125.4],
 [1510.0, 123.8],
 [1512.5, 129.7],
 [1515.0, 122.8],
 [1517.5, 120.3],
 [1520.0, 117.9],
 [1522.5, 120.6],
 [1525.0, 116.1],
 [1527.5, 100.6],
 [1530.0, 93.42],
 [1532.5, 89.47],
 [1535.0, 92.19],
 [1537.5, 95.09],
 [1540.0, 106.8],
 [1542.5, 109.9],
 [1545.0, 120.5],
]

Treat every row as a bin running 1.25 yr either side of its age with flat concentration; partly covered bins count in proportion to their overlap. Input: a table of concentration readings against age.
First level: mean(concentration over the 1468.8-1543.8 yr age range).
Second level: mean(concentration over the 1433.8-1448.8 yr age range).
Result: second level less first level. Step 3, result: 15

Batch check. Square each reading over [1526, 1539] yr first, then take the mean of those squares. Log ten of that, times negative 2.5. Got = -9.9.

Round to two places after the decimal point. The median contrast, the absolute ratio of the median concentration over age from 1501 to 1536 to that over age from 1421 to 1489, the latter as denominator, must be 0.90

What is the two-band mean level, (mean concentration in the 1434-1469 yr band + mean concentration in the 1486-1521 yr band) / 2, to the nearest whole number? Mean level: 130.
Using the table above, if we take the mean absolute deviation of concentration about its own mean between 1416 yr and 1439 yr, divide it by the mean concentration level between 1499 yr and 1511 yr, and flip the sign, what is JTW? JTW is -0.038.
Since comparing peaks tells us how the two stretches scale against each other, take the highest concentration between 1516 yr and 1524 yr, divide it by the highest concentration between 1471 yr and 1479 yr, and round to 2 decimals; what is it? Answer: 0.85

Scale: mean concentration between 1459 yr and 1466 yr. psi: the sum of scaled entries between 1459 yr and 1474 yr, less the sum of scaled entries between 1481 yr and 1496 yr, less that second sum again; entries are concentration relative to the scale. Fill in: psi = -5.8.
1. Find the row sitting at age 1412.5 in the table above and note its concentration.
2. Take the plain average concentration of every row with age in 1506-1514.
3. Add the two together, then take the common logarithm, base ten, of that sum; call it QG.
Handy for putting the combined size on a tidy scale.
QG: 2.43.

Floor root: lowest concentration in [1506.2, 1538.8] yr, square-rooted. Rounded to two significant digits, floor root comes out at 9.5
